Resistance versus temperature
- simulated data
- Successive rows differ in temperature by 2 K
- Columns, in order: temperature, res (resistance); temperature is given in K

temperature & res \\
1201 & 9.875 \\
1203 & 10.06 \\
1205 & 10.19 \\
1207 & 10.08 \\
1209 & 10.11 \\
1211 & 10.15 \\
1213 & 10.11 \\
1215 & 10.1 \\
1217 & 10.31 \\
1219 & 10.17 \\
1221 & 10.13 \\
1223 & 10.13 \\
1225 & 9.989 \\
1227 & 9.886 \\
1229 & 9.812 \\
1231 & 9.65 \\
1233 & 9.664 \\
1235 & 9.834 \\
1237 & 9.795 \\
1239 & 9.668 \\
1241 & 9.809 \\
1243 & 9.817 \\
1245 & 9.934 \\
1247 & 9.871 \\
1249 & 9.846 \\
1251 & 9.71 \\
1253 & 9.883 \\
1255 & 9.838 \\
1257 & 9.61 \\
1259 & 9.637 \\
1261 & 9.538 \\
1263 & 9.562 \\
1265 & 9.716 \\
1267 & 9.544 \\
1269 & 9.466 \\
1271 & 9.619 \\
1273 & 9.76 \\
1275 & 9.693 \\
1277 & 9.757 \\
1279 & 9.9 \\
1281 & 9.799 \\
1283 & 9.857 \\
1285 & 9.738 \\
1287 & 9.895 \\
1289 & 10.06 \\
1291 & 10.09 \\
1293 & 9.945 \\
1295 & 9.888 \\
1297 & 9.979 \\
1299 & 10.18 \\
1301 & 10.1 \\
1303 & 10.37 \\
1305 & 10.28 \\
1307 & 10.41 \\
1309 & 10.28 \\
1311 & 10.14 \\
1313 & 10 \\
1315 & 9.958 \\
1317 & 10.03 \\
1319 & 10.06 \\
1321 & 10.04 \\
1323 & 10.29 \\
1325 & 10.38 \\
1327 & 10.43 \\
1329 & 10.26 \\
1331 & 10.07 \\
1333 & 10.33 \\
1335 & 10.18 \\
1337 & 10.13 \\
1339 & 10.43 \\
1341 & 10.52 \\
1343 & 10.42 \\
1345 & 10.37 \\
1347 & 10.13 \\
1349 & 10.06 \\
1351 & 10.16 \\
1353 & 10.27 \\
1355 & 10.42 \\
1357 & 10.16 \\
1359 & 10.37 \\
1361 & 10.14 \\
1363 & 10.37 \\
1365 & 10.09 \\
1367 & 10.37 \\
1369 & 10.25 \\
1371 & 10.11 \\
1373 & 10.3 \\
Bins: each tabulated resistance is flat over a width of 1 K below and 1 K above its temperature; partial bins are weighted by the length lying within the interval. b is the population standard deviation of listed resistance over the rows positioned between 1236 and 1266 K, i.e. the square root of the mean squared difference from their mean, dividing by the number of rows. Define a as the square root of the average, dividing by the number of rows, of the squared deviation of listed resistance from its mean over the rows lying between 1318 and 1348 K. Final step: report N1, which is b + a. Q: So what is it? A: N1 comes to 0.272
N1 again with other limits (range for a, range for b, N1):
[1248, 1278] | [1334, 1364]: 0.261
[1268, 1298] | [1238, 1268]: 0.289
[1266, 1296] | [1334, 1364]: 0.310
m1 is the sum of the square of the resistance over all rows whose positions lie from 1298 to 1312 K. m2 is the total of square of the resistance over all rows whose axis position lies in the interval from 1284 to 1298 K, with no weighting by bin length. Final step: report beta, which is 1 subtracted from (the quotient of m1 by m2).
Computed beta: 0.063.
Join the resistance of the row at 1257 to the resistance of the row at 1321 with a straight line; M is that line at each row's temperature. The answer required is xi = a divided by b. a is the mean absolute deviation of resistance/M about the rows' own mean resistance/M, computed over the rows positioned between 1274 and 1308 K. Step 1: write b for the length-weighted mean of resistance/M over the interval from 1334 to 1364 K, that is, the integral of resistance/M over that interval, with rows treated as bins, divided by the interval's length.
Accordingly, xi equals 0.0133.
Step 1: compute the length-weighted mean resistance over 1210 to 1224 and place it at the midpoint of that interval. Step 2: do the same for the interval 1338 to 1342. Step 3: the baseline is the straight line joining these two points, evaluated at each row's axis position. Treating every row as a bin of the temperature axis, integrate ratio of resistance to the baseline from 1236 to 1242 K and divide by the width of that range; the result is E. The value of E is 0.955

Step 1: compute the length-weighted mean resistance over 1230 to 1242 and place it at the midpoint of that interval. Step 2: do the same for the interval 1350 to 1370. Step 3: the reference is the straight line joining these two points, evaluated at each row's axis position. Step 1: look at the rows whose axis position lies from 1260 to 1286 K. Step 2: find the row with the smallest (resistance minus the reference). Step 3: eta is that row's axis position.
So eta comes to 1269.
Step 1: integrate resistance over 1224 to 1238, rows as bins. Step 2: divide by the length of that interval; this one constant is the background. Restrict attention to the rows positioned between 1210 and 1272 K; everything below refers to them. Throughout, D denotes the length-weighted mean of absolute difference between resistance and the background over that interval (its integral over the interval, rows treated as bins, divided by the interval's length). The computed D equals 0.17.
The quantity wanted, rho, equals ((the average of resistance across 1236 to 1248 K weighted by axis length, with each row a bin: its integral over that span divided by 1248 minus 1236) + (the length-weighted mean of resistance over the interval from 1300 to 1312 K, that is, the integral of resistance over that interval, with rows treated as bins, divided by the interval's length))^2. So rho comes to 403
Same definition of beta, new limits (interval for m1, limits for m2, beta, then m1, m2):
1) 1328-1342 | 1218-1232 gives 0.063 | 739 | 696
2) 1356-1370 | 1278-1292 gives 0.071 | 736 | 687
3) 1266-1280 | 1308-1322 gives -0.077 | 656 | 710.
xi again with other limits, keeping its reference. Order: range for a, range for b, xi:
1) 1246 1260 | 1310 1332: 0.0121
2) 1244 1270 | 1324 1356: 0.0181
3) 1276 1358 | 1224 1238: 0.0129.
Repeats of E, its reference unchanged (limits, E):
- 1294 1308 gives 0.981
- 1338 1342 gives 1.000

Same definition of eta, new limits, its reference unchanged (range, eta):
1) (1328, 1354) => 1349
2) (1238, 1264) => 1261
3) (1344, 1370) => 1365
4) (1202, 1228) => 1227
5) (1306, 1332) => 1315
